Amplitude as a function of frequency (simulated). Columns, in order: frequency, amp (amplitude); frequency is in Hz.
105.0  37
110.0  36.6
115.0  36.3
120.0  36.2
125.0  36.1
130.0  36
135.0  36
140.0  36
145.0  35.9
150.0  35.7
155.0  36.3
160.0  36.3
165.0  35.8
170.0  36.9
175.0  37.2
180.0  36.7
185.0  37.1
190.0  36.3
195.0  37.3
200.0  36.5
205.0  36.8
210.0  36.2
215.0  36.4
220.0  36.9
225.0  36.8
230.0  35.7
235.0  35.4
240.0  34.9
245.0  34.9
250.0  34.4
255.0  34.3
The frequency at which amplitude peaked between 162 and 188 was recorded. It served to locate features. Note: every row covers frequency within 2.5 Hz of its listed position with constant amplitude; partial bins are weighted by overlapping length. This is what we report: 175.0 Hz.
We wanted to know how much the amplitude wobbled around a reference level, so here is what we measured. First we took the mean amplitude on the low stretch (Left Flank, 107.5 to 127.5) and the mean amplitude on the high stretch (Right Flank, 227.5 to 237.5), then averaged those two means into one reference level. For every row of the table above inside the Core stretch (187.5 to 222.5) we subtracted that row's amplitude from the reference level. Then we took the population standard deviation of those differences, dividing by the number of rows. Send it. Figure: 0.36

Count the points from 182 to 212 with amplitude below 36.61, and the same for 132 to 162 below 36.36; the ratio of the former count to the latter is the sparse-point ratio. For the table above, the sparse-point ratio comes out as 0.5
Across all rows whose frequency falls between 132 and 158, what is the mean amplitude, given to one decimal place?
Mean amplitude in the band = 36.0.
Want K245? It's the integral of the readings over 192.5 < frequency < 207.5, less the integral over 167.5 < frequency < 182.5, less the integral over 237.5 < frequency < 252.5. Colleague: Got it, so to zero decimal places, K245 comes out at -522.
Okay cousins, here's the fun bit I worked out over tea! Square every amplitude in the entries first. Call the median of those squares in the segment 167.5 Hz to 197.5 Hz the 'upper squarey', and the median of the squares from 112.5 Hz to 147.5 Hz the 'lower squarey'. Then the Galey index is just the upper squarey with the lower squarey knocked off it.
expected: 73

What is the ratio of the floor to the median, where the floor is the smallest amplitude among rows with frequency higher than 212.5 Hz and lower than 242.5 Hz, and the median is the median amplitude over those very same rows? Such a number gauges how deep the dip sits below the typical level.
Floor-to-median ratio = 0.968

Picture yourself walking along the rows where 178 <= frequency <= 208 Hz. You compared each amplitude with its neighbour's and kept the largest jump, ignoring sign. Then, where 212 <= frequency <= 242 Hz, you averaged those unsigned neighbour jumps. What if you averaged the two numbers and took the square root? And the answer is 0.87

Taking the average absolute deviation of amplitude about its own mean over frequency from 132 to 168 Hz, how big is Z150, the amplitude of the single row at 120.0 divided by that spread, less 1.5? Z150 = 210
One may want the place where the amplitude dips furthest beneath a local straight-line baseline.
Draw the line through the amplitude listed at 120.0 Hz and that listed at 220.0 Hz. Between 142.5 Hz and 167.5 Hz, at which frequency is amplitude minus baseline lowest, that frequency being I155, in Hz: 165.0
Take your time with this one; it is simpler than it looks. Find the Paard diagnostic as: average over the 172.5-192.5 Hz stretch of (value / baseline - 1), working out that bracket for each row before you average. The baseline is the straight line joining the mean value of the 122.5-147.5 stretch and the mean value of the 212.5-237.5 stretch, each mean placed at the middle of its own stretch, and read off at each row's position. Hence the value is 0.019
